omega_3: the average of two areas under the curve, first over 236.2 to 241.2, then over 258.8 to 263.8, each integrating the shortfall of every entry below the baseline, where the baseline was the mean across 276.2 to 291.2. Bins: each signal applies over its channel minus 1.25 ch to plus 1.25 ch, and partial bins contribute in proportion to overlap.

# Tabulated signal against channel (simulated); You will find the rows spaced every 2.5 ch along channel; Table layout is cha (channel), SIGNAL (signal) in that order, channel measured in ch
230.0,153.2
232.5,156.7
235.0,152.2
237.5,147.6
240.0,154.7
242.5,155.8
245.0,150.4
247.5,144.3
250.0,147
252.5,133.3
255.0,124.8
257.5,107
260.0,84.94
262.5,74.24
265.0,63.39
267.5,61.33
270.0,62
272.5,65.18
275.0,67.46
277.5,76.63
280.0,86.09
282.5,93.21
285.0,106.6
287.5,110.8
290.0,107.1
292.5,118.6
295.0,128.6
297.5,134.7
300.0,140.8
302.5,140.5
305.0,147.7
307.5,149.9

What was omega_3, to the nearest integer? -93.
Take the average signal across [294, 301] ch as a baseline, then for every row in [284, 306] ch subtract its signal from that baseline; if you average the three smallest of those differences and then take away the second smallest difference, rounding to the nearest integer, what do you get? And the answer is -2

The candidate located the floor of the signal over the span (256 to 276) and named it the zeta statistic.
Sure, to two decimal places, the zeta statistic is 61.33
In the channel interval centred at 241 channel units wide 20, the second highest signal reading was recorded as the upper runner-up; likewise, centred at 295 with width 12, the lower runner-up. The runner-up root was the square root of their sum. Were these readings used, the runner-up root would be 17.0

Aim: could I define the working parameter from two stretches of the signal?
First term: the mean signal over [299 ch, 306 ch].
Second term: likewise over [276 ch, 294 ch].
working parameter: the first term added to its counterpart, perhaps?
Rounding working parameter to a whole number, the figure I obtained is 243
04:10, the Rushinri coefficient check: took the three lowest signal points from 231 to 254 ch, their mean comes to 142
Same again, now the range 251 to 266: 74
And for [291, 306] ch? 127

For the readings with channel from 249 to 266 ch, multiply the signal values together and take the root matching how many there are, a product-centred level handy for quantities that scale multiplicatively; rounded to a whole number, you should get 101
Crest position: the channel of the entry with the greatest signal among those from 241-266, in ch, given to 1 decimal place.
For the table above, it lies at 242.5 ch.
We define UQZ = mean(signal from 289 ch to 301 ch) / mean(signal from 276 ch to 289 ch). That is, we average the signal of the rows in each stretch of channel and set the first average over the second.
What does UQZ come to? 1.3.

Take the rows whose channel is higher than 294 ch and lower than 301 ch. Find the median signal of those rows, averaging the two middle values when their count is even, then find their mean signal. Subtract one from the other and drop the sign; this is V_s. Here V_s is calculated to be 0.0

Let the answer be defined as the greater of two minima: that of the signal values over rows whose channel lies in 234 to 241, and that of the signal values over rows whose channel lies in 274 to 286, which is 148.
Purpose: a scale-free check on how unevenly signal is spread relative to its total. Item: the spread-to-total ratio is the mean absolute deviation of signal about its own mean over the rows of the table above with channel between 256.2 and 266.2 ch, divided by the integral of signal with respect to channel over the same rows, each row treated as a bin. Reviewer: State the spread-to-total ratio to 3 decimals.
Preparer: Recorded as 0.016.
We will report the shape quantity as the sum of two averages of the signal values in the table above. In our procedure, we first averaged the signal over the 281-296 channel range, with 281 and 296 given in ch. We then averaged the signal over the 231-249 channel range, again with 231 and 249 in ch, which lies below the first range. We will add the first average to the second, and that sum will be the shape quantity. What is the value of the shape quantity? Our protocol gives 262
